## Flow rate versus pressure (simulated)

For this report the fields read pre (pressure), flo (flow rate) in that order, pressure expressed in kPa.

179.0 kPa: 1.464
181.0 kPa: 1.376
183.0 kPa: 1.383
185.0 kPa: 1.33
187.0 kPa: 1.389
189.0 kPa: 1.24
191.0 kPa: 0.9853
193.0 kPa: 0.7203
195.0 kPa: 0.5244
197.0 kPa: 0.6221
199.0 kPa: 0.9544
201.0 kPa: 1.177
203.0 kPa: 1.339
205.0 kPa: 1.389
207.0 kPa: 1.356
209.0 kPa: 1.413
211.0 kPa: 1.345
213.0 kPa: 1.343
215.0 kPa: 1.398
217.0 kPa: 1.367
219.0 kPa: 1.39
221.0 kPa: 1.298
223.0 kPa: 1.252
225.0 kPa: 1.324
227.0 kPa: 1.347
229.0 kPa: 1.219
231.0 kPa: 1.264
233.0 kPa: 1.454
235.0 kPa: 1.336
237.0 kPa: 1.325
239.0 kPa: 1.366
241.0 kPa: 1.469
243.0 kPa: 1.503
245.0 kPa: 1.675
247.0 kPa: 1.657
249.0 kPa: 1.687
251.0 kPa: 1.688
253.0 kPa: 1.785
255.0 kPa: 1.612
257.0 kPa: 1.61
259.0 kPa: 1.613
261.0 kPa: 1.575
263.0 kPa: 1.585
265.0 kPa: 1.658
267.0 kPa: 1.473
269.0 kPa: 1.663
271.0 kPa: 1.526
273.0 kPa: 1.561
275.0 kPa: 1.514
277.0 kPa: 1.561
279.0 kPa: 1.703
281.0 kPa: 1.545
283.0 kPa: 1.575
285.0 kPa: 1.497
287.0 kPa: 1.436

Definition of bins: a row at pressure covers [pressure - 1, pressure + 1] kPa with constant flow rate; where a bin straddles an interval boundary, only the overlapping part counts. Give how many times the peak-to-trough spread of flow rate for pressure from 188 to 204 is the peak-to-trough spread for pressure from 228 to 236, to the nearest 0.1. 3.5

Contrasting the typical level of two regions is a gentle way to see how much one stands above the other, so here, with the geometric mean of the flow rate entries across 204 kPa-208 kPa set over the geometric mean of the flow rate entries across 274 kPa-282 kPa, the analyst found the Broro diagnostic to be 0.87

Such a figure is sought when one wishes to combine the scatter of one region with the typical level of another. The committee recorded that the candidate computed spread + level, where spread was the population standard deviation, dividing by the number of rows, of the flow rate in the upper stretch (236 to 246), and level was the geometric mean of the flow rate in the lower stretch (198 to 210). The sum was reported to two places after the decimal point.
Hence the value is 1.38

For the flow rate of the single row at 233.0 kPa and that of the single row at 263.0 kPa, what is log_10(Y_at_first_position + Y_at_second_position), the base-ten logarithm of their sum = 0.48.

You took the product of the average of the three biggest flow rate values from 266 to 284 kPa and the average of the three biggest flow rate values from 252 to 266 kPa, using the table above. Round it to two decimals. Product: 2.78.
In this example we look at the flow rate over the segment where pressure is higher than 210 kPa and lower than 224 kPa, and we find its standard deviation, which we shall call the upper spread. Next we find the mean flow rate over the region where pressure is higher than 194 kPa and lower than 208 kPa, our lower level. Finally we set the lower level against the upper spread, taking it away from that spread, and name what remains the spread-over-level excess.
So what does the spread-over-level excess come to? -1.0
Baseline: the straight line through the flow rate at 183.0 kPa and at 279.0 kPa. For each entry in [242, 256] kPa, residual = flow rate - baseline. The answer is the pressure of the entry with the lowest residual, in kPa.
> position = 243.0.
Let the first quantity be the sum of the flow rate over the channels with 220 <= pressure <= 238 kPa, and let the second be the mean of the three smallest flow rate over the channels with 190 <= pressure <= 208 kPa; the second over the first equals 0.053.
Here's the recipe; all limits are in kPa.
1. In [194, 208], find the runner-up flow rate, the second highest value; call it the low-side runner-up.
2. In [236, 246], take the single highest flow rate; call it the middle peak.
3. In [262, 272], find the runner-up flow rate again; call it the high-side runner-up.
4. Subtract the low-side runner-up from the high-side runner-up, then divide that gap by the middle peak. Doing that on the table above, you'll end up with 0.18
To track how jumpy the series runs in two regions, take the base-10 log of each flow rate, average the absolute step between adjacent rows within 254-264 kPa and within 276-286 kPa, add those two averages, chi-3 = 0.0312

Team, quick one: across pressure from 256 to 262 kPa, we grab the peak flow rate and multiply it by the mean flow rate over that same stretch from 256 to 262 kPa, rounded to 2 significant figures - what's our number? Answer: 2.6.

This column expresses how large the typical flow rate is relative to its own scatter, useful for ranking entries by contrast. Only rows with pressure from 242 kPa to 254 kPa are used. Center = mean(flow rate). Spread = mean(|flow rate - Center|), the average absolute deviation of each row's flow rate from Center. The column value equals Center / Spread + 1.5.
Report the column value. 31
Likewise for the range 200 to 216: 32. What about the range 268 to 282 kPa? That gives 29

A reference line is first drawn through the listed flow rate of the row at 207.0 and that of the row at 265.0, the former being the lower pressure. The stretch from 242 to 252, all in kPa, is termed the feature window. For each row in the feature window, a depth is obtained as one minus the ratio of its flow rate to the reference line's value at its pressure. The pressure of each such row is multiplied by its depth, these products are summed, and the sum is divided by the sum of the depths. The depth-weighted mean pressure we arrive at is 248.4 kPa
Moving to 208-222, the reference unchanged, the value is 219.6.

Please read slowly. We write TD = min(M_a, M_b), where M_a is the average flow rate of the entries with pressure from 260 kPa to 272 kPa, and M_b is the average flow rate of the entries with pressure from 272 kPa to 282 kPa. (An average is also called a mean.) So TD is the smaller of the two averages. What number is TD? 1.6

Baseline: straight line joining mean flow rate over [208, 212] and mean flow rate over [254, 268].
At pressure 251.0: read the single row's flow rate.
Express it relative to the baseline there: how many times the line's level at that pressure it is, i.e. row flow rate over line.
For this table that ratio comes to 1.09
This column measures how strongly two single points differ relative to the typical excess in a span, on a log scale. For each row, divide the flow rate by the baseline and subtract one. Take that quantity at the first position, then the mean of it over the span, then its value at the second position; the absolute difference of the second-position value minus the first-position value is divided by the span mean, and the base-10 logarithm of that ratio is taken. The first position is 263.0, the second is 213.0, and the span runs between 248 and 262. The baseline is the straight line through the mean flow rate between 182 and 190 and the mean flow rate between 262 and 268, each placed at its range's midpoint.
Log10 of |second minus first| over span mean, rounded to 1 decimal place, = -0.1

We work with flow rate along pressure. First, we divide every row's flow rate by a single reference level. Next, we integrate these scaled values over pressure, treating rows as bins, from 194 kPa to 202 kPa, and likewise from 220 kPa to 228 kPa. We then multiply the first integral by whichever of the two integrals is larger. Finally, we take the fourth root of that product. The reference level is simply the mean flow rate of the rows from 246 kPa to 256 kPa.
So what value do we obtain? 2.22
